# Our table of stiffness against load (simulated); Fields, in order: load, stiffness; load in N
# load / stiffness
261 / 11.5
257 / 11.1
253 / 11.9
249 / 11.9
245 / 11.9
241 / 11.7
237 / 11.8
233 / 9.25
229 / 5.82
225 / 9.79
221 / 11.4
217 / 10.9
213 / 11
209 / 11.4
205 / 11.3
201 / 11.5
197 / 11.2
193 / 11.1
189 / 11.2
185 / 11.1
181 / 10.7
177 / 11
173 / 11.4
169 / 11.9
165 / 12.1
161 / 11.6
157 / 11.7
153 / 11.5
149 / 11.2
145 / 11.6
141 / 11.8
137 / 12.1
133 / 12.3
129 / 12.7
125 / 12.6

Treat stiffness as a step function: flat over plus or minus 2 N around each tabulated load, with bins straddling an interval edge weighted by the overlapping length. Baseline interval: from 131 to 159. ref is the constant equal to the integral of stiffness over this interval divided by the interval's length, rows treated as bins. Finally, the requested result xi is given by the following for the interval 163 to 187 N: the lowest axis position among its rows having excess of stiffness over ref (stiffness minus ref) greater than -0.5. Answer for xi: 165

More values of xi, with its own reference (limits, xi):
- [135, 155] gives 137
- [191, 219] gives 201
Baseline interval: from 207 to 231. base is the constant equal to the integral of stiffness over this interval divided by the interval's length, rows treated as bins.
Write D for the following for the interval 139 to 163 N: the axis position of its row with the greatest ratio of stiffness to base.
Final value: 141 N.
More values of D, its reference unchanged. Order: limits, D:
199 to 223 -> 201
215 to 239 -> 237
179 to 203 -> 201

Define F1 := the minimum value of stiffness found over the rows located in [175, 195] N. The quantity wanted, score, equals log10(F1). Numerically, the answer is 1.029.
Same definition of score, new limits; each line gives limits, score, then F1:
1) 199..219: 1.037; 10.9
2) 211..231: 0.765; 5.82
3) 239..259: 1.045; 11.1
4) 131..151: 1.049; 11.2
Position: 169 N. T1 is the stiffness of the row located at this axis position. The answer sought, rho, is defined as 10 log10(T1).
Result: 10.8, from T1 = 11.9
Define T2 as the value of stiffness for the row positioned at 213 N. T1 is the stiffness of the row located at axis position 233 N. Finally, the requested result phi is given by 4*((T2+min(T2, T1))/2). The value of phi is 40.5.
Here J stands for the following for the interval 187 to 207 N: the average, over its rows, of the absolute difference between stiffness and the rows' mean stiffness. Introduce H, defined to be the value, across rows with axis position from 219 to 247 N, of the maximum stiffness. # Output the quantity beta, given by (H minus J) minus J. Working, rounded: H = 11.9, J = 0.11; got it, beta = 11.7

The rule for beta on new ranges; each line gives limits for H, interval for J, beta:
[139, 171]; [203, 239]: 9.4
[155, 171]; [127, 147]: 11.5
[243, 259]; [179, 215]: 11.6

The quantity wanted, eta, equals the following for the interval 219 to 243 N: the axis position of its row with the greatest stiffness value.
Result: 237 N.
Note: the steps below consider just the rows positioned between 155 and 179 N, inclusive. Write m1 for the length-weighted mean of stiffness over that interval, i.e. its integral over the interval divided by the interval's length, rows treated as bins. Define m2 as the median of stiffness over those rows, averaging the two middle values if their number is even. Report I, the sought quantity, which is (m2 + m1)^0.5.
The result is 4.82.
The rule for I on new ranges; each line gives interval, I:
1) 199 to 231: 4.64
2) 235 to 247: 4.86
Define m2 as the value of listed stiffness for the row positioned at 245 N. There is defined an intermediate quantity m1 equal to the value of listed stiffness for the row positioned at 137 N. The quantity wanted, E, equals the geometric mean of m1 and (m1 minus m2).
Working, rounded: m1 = 12.1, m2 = 11.9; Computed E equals 1.6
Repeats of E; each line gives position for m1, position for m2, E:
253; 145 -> 1.9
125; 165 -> 2.5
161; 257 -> 2.4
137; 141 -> 1.9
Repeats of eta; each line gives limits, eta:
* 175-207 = 201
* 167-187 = 169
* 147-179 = 165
